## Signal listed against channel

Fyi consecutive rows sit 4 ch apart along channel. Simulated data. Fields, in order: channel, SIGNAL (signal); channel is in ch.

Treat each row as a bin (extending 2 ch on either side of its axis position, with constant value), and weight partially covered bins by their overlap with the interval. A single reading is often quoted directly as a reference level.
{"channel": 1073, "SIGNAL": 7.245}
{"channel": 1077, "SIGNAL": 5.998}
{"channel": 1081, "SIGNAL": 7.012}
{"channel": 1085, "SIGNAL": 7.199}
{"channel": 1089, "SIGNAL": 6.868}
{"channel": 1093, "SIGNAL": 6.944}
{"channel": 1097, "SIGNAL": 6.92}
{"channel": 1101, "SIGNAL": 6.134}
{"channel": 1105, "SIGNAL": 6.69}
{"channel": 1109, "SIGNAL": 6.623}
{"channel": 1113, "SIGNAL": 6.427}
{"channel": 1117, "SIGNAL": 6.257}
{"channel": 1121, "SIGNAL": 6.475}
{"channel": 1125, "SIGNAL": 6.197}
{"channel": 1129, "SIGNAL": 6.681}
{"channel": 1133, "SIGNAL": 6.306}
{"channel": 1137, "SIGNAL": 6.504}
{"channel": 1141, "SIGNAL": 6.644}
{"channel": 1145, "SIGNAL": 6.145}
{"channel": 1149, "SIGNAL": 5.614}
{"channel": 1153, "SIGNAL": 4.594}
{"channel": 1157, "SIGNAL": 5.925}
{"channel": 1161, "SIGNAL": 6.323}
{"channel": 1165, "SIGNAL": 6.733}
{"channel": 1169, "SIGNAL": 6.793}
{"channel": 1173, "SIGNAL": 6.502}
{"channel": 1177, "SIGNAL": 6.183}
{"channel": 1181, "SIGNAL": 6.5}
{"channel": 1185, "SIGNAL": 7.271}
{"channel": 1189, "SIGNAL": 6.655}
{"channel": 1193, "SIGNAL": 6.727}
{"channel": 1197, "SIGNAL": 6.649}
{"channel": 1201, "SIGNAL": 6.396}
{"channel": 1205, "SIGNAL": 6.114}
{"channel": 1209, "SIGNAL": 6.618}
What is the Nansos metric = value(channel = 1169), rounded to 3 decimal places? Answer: 6.793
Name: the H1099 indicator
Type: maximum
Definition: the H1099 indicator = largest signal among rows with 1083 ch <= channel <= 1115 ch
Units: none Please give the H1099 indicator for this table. 7.199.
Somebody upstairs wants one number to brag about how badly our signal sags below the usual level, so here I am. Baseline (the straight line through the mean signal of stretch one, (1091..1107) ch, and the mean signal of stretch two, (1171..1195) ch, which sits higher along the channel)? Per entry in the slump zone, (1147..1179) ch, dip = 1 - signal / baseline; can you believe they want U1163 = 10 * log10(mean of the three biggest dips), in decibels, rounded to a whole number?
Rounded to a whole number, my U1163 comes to -7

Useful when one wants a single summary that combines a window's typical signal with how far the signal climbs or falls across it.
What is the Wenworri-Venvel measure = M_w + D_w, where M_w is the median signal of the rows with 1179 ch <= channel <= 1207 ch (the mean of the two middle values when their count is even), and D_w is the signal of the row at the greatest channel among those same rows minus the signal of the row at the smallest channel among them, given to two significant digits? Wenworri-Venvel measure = 6.3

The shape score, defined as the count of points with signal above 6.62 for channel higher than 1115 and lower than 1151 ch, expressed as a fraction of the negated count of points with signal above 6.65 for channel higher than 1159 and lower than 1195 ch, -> -0.4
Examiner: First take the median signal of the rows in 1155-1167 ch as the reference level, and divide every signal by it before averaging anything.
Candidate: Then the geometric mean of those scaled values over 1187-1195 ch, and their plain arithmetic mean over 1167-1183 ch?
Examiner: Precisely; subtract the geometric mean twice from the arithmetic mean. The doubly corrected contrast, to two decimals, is -1.09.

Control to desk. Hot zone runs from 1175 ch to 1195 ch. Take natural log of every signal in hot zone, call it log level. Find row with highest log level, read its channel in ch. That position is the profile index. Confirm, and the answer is 1185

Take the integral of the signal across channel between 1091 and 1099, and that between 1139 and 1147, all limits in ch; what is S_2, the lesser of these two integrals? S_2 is 51.2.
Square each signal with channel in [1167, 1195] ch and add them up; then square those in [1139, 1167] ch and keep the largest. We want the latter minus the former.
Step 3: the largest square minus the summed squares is -266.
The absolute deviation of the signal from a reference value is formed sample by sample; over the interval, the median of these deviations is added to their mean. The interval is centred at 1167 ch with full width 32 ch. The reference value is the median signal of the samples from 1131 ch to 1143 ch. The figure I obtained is 0.70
